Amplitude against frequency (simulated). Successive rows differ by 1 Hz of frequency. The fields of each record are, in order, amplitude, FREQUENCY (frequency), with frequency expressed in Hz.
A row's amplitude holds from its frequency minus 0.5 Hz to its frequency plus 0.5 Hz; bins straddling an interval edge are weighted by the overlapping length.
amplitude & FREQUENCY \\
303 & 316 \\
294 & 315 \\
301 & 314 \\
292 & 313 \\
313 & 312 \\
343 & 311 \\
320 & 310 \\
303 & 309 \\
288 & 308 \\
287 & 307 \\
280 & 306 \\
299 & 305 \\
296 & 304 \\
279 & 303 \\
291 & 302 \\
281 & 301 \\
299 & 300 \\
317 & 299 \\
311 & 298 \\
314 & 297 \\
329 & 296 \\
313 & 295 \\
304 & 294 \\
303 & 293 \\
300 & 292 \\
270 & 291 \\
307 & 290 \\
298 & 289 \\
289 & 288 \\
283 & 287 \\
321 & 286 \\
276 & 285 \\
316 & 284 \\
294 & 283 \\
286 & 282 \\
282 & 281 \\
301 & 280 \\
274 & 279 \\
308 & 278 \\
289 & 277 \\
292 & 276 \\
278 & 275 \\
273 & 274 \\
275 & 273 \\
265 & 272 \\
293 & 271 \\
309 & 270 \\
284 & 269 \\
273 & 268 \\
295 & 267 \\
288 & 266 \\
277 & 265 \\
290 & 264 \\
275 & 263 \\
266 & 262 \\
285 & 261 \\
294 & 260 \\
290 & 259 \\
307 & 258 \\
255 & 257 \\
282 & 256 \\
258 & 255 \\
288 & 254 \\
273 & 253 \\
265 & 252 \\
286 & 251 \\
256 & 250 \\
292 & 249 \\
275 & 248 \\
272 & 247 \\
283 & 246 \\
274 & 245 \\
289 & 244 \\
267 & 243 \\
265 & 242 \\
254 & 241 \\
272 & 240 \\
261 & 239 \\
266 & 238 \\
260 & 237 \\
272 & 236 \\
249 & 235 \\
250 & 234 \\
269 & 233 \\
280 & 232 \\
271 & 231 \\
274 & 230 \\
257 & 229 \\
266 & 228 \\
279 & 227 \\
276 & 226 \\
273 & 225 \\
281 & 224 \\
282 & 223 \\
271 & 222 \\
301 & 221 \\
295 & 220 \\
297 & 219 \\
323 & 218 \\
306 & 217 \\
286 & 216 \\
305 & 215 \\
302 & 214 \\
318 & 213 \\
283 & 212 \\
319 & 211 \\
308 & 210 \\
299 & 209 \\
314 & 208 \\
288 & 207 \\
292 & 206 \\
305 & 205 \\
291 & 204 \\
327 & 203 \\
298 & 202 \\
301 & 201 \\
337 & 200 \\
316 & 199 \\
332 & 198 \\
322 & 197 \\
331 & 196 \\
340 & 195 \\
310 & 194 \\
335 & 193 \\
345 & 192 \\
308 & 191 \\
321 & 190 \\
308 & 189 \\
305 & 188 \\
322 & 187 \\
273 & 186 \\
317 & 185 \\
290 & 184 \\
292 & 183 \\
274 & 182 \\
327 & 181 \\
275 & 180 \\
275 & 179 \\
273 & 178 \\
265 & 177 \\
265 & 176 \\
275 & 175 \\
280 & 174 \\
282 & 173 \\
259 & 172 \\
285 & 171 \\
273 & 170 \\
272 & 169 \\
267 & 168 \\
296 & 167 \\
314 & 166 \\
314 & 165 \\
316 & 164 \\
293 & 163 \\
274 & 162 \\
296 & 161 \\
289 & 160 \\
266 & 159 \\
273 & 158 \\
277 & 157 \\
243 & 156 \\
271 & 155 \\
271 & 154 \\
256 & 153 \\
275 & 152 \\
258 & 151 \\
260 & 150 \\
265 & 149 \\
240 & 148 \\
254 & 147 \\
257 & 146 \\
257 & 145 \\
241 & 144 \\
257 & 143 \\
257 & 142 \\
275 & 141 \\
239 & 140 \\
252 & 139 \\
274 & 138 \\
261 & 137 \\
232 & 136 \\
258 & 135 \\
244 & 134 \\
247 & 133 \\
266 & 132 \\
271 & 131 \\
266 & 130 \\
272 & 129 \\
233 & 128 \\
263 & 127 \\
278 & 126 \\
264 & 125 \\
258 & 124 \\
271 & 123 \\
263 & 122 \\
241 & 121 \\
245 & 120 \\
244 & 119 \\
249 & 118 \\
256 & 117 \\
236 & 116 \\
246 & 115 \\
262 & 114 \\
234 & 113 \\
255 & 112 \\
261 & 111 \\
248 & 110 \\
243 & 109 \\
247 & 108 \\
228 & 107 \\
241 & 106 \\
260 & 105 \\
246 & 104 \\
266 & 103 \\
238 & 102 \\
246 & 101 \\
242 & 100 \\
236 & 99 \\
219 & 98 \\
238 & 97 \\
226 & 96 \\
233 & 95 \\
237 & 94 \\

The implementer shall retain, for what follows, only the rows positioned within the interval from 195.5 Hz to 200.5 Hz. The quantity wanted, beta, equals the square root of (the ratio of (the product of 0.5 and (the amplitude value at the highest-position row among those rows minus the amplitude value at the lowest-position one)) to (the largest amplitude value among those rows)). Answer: 0.09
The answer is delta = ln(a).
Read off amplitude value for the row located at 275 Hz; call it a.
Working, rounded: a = 278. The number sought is 5.63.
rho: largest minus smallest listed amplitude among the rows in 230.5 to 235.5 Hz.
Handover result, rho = 31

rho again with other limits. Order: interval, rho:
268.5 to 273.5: 44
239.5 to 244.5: 35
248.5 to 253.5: 36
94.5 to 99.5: 19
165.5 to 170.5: 47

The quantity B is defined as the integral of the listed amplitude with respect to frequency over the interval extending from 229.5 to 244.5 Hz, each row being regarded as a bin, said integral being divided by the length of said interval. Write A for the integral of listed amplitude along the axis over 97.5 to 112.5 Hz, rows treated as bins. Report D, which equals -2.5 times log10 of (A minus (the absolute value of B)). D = -8.83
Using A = 3676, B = 267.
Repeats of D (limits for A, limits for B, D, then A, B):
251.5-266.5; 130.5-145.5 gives -8.99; 4193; 255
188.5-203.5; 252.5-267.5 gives -9.14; 4831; 282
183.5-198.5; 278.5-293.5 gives -9.12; 4759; 293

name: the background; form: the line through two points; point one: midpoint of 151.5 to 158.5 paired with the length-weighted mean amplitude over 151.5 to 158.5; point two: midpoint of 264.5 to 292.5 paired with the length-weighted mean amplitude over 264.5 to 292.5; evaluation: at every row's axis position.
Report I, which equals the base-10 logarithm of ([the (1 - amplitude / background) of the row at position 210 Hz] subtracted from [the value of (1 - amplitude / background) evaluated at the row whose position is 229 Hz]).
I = -0.7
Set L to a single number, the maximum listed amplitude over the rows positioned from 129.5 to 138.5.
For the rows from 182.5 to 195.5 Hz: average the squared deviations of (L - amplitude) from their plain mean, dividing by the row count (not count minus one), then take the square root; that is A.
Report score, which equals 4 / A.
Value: 0.20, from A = 20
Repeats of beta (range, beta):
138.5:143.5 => 0.10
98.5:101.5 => 0.14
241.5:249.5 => 0.22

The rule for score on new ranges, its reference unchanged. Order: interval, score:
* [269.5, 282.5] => 0.30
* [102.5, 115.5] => 0.37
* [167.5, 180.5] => 0.57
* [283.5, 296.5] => 0.24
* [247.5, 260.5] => 0.25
